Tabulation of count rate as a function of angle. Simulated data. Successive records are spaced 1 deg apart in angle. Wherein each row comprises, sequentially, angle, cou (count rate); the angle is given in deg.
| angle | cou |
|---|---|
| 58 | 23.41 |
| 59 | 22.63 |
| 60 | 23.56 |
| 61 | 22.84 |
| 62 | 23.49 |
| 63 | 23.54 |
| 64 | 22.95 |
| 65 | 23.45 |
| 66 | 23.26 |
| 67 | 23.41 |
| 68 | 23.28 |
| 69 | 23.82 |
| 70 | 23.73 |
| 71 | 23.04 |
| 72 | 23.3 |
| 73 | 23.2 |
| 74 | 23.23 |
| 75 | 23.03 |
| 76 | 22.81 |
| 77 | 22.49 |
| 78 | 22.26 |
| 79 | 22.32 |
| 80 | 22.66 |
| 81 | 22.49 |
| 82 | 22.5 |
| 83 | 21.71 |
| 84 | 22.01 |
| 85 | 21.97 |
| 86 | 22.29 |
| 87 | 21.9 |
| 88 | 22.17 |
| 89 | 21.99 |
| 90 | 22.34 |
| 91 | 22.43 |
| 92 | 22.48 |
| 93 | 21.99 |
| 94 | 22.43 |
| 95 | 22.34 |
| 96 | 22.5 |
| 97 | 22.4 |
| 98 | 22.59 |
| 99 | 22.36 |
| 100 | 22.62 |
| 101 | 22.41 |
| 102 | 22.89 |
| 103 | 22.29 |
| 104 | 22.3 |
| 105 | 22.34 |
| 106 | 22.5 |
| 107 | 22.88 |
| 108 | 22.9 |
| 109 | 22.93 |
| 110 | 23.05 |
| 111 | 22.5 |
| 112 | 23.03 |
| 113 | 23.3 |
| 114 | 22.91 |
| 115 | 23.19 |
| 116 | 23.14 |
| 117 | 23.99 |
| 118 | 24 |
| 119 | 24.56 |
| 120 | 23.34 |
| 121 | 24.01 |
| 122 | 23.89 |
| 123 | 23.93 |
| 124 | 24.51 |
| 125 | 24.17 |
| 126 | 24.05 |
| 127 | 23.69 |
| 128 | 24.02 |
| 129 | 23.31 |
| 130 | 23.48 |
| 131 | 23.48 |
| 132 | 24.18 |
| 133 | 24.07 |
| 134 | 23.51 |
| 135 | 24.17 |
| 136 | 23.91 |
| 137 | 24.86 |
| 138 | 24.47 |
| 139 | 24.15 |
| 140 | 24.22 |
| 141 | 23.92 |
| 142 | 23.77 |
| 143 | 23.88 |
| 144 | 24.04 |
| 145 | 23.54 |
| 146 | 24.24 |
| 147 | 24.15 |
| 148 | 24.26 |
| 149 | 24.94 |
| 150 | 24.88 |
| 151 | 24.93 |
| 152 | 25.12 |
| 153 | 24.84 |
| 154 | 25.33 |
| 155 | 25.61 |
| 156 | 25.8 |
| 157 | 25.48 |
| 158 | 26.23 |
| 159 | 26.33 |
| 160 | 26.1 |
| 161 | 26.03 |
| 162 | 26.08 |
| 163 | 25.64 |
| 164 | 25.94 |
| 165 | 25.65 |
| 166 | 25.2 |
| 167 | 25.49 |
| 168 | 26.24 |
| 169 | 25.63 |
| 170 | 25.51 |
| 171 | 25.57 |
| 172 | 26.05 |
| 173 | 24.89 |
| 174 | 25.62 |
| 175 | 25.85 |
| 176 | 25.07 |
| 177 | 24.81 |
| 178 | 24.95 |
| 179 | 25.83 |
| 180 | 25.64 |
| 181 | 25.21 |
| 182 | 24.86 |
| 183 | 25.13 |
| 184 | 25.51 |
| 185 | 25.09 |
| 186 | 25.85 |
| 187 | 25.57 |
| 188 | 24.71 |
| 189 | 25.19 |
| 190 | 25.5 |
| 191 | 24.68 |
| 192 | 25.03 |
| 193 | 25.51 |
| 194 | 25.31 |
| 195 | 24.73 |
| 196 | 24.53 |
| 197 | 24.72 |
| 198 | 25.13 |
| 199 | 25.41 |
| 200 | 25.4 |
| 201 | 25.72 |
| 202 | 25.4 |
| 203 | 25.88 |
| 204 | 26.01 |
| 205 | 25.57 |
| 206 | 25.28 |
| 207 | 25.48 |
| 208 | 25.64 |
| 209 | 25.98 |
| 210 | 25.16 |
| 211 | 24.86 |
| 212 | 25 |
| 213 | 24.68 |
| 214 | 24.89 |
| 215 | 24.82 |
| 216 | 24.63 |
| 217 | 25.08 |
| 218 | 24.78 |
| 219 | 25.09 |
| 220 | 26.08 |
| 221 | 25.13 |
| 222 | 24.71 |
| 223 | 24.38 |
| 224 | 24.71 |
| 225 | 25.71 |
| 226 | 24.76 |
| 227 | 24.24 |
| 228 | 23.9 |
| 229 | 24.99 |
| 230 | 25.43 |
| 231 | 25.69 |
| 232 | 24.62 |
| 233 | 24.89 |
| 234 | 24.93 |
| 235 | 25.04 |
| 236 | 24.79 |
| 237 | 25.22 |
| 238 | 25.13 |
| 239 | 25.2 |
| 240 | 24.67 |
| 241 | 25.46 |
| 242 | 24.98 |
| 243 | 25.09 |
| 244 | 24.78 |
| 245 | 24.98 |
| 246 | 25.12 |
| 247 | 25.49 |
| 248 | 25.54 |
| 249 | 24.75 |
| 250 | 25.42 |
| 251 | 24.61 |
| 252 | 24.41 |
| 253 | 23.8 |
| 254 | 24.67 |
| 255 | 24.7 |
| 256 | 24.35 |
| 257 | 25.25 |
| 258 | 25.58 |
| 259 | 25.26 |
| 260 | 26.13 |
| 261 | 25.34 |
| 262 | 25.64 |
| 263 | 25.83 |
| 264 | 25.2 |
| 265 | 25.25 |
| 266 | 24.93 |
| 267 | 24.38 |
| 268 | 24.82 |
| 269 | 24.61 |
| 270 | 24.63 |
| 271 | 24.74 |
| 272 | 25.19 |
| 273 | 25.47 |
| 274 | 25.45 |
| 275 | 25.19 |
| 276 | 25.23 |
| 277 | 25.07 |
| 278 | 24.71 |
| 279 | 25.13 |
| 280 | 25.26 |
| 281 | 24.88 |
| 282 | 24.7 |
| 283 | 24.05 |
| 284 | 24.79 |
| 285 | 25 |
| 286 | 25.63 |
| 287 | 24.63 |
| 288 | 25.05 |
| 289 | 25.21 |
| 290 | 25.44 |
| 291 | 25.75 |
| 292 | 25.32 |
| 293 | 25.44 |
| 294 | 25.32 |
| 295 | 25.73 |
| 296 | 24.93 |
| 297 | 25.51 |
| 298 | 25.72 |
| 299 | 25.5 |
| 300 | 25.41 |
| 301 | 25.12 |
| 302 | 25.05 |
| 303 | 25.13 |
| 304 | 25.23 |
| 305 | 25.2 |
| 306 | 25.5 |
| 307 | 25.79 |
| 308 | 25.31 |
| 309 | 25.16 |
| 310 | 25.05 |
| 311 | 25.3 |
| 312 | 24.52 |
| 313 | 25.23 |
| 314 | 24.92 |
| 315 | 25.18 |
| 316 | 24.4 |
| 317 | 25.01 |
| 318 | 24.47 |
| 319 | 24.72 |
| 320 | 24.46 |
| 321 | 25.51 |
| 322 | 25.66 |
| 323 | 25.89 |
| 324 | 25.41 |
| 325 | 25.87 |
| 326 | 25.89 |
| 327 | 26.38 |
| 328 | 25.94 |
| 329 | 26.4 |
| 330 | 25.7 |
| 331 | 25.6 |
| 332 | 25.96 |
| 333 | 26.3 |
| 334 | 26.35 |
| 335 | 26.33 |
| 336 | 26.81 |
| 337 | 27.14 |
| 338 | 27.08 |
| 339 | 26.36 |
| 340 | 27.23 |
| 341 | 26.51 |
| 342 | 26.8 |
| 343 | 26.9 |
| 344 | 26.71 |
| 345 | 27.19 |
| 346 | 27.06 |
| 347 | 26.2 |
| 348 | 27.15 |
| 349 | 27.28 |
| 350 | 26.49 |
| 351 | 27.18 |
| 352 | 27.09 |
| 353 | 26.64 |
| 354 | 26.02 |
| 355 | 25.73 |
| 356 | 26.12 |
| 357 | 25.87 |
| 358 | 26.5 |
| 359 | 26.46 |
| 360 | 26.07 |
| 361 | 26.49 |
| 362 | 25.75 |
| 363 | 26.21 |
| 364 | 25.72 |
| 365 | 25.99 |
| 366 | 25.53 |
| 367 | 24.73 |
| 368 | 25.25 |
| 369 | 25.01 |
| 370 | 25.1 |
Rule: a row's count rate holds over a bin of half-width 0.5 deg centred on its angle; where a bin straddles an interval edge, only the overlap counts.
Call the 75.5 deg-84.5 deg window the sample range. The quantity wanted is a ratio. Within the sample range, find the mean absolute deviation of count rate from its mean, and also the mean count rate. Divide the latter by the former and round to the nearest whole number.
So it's 88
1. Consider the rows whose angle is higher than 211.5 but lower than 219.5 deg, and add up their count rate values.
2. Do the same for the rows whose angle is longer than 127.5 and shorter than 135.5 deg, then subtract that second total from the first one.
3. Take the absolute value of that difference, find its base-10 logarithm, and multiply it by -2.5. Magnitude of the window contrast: -2.36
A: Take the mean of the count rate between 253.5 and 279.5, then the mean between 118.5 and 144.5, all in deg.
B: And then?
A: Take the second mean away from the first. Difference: 1.1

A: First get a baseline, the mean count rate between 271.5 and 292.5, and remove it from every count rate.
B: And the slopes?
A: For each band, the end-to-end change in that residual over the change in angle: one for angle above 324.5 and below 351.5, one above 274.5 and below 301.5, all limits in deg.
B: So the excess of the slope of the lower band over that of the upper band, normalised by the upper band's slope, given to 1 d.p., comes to -1.1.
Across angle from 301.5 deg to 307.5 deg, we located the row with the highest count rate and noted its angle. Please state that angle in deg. 307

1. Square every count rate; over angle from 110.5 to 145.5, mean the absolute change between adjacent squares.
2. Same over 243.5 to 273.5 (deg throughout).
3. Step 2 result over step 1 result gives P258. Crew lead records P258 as 1.14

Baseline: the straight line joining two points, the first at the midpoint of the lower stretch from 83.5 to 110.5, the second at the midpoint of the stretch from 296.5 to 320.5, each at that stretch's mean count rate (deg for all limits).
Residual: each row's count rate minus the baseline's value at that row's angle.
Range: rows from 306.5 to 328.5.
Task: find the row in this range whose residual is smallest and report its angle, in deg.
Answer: 316 deg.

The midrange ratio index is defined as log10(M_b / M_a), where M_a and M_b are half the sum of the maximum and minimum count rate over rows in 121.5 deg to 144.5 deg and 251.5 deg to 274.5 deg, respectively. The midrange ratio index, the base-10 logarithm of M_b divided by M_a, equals 0.02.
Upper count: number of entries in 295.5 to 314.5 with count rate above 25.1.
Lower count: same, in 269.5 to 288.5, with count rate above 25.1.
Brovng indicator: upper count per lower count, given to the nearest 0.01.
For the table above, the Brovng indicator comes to 1.75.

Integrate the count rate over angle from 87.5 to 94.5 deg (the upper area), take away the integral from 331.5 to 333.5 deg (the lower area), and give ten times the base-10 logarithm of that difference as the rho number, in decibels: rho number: 20.2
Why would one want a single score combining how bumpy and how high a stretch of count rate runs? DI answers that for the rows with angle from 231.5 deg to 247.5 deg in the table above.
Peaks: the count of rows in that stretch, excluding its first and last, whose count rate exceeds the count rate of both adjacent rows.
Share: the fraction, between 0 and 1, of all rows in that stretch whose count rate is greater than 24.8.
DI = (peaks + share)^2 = 33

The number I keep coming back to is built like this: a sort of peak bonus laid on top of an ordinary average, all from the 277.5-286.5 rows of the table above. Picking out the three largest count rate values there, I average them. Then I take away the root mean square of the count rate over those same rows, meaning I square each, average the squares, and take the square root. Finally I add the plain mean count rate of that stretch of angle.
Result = 25.3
